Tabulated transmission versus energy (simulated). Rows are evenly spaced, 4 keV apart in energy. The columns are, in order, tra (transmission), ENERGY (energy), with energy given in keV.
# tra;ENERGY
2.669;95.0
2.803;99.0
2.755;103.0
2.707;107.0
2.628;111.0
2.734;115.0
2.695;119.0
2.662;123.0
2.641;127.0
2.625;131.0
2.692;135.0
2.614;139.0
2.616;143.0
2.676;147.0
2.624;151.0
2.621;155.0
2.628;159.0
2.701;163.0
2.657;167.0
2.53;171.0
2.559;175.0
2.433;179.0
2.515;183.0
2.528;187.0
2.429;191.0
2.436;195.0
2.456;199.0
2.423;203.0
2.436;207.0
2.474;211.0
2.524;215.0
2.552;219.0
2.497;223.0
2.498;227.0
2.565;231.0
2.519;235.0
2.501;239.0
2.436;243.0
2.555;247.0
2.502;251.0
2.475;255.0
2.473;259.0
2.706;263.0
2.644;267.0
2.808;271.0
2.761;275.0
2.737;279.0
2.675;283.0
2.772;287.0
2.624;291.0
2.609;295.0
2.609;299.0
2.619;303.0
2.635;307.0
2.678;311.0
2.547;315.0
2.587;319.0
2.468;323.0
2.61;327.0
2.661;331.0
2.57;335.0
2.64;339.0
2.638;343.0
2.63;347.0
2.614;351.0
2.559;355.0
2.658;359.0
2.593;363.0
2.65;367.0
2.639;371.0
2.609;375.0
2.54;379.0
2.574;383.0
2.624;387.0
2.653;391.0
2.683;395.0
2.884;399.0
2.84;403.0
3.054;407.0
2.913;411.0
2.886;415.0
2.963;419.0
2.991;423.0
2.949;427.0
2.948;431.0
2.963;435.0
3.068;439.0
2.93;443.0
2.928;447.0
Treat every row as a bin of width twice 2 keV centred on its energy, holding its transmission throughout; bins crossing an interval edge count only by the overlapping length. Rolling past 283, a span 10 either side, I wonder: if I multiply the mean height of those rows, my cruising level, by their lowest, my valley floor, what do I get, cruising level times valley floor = 7.1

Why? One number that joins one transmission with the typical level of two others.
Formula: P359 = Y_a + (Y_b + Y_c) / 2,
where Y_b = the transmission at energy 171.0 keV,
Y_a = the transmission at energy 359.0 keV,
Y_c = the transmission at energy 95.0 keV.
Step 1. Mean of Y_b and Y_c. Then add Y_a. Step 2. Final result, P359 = 5.26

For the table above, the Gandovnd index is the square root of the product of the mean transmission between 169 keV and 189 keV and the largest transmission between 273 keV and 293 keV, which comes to 2.64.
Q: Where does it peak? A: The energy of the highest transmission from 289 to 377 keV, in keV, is 311.0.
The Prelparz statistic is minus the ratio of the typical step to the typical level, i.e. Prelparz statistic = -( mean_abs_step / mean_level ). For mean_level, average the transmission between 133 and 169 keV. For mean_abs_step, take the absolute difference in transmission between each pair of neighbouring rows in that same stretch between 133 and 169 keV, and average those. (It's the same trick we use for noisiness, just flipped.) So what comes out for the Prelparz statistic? -0.0151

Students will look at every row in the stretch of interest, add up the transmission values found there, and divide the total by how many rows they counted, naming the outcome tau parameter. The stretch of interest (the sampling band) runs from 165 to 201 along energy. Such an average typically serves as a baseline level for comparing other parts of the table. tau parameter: 2.50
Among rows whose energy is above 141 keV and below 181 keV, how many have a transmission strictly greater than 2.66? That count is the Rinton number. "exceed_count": 2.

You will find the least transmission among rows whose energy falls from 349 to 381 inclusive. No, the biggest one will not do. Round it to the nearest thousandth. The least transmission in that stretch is 2.540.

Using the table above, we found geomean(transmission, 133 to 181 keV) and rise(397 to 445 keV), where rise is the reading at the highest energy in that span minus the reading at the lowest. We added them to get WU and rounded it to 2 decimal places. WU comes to 2.66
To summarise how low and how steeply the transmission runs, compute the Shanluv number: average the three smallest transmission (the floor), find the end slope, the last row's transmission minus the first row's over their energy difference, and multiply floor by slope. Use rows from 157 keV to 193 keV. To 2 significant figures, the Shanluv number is -0.015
